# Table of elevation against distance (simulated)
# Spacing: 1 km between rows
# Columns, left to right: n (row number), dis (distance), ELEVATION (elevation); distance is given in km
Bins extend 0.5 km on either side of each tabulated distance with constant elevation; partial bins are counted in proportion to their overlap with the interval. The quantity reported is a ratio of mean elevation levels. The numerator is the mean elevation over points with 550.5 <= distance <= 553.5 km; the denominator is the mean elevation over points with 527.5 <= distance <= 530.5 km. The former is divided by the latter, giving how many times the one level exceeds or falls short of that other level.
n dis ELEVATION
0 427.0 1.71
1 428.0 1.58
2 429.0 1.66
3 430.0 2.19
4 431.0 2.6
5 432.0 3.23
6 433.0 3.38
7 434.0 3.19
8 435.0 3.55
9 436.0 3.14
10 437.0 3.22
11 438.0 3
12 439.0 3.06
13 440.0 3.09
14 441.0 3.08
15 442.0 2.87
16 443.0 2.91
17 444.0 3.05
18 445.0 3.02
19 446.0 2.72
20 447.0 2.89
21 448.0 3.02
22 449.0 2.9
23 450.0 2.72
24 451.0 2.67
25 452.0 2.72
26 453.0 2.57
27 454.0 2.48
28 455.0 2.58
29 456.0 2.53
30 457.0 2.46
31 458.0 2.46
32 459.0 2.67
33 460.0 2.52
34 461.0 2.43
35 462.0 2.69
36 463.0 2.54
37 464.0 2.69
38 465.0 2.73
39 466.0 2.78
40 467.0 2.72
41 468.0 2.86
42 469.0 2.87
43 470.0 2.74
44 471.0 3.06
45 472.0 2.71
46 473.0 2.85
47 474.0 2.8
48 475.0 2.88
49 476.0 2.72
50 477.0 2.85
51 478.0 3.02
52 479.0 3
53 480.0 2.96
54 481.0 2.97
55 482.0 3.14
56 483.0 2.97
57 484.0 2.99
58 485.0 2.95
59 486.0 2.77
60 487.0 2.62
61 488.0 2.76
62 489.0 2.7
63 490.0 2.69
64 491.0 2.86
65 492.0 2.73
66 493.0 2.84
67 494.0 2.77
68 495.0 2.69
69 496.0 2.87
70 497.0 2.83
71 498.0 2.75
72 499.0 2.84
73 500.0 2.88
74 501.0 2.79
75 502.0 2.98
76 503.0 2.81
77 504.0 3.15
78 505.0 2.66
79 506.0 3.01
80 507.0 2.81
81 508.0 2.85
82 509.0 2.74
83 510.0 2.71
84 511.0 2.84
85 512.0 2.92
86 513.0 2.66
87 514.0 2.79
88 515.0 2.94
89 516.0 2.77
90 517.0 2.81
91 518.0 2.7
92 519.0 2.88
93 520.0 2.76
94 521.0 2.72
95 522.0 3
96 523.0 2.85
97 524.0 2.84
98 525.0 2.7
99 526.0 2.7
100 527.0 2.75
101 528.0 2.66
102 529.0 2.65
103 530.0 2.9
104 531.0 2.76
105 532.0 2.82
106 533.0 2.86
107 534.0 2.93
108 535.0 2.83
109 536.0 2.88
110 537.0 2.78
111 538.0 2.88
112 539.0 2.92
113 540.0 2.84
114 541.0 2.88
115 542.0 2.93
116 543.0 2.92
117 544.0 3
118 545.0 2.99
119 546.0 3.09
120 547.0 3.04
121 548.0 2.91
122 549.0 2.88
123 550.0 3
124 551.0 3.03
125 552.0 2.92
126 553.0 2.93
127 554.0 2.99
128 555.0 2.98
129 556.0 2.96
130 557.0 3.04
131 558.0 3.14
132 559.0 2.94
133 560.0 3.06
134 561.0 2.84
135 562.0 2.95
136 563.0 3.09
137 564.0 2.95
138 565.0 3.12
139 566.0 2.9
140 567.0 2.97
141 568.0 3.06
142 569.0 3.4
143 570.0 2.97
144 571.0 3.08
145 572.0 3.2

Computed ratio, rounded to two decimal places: 1.08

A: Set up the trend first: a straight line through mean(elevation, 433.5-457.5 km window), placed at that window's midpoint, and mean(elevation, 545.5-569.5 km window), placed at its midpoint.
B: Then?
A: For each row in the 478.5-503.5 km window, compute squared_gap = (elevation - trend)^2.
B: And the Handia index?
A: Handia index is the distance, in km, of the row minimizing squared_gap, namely 485.0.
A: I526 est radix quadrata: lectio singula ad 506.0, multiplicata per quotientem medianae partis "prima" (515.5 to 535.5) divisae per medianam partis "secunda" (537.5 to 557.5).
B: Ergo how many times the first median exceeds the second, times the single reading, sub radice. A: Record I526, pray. 1.69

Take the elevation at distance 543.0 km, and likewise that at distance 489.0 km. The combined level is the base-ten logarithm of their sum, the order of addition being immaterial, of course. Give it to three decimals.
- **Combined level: 0.750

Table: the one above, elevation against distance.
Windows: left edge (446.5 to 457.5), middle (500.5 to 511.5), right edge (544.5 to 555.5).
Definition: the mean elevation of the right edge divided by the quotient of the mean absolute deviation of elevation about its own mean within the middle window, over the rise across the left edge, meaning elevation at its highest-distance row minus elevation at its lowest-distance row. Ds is -12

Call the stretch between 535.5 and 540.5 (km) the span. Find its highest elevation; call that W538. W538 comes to 2.92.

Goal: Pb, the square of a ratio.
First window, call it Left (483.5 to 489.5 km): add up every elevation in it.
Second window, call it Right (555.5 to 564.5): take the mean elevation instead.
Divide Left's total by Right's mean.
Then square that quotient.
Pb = 31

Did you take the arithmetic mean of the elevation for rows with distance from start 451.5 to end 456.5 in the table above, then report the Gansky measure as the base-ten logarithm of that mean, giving 0.41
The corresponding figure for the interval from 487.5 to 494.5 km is 0.44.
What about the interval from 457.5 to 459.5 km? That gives 0.41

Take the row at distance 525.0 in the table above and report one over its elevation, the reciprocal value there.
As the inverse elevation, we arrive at 0.370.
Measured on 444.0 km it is 0.328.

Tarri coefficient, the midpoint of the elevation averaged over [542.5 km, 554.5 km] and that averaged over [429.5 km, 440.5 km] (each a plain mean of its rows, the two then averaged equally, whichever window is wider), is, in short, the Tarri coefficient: 3.02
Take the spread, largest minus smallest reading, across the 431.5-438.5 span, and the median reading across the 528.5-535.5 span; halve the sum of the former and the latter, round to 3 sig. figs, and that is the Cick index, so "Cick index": 1.69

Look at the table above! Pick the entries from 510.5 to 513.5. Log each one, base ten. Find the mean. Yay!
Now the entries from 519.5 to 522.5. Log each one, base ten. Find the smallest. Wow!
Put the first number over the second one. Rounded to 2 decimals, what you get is 1.03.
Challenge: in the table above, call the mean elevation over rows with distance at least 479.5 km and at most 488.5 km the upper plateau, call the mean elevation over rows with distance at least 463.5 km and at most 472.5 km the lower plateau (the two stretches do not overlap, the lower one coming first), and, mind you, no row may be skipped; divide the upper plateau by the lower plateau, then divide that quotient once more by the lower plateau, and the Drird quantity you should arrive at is 0.372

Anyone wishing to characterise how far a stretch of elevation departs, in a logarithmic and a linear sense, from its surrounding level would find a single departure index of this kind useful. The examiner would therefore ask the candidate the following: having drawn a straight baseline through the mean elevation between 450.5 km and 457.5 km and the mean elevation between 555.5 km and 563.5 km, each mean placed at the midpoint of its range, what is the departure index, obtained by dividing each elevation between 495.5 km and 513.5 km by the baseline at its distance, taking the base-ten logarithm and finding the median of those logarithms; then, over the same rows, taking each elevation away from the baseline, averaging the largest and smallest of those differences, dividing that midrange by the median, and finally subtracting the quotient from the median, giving 15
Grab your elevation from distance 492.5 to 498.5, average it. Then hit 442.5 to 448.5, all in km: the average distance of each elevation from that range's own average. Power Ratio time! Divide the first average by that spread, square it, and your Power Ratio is 864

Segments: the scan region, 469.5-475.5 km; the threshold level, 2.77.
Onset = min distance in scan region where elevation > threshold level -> 471.0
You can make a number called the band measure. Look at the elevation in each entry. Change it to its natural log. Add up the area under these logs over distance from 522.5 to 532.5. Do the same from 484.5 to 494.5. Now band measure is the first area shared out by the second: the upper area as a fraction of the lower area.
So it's 1.0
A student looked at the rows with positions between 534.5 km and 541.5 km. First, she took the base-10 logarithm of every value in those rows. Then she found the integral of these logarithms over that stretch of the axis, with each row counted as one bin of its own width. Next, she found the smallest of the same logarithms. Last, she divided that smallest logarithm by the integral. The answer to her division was 0.139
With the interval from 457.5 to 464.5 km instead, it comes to 0.134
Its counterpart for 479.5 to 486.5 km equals 0.134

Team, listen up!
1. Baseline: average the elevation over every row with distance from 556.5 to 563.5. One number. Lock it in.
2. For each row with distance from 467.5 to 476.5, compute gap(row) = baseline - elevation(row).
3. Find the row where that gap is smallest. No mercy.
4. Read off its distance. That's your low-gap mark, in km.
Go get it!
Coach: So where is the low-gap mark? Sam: 471.0 km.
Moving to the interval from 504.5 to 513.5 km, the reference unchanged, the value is 506.0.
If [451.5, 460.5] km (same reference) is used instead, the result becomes 452.0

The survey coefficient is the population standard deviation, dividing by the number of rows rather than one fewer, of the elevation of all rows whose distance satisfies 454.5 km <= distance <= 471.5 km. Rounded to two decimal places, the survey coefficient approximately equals 0.17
